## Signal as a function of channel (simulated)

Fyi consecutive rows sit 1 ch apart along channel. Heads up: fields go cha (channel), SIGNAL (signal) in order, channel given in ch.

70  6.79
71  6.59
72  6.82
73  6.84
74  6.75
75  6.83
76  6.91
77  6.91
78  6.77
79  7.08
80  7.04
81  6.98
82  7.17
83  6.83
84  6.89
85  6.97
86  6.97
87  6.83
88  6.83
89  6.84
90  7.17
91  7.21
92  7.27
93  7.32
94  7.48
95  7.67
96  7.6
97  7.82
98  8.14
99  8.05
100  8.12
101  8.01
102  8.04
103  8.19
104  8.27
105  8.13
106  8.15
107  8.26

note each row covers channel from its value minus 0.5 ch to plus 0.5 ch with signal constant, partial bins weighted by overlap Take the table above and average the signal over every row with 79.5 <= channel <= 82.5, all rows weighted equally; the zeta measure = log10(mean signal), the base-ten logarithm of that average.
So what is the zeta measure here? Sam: 0.849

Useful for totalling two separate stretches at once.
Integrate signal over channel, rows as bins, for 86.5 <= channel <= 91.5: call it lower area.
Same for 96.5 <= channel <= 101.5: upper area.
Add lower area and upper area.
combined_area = 75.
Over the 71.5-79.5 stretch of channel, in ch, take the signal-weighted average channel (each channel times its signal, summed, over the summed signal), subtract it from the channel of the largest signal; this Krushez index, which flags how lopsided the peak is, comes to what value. 3.5 ch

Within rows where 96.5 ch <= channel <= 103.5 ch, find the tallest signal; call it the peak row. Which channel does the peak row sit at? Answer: 103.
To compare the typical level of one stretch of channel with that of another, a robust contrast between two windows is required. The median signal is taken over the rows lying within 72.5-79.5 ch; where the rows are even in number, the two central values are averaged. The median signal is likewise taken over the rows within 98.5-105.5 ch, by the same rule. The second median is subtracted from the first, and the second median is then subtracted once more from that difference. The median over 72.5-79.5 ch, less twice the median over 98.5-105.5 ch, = -9.4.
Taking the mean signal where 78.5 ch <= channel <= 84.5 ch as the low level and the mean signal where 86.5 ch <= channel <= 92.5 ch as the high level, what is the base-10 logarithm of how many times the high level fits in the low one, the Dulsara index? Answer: 0.00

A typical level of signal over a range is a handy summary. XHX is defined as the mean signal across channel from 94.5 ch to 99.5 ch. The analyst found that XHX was 7.9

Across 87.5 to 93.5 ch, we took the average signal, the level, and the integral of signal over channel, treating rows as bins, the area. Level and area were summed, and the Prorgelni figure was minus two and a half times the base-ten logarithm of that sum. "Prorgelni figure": -4.24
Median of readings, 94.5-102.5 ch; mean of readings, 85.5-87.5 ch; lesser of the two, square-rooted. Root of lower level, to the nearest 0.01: 2.63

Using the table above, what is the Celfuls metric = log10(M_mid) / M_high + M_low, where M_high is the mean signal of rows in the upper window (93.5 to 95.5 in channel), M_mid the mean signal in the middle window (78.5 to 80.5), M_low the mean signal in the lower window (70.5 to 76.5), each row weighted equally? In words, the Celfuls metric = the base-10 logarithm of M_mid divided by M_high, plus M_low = 6.90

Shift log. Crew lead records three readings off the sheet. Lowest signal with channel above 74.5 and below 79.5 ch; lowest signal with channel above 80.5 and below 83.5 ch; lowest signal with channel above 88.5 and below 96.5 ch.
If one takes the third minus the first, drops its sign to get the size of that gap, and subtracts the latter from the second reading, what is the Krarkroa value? 6.8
